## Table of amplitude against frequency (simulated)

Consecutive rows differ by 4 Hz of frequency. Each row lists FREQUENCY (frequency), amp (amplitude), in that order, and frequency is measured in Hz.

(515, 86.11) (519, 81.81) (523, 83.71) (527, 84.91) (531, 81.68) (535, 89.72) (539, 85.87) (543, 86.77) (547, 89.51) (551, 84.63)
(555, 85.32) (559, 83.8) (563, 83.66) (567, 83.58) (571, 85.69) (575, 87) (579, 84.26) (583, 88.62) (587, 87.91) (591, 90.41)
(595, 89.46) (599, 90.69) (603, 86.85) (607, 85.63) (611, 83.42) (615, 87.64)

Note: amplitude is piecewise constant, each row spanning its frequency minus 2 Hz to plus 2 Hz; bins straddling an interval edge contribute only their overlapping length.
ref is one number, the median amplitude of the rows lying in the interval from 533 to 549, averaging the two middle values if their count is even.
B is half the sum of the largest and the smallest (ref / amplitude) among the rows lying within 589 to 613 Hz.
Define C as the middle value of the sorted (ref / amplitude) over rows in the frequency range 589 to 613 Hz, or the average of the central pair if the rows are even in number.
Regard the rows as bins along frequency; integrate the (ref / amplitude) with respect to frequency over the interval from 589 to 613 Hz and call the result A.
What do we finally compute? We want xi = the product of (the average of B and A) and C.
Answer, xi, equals 12.6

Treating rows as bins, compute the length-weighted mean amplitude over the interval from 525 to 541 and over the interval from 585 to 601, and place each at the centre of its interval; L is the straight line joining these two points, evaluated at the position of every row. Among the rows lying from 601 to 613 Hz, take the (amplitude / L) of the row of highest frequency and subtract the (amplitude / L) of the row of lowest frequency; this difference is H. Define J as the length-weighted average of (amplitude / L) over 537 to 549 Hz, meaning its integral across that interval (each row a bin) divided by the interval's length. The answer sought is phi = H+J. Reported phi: 0.97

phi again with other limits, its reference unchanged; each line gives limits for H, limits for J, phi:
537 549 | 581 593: 1.03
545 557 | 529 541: 0.95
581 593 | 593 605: 1.00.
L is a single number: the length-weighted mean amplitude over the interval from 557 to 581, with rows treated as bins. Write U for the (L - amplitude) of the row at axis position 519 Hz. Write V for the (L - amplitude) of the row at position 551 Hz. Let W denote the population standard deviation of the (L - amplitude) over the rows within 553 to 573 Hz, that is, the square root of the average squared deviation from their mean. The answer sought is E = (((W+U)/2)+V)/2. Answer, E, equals 1.0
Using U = 3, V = 0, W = 0.9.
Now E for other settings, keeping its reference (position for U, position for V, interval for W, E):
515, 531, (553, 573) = 1.4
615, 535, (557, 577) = -2.9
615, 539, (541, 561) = -0.8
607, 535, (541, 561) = -2.3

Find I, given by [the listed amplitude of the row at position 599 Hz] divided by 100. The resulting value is 0.907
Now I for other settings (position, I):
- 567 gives 0.836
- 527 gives 0.849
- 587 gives 0.879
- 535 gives 0.897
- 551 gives 0.846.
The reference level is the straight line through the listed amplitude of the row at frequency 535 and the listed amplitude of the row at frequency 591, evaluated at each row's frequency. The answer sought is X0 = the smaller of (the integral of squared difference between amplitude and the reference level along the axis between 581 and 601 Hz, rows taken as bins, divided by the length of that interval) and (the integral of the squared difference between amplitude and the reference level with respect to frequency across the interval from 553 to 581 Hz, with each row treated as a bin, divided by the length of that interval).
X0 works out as 2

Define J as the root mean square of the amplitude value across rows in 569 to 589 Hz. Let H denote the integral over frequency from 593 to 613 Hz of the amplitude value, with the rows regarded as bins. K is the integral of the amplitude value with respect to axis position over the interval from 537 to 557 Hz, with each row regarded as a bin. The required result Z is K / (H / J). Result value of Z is 86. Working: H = 1744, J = 86.7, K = 1728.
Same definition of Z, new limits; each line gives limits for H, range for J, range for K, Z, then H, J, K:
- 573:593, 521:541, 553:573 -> 82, 1753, 85.2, 1688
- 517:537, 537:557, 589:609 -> 91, 1687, 86.4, 1772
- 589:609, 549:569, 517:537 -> 80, 1772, 84.2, 1687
